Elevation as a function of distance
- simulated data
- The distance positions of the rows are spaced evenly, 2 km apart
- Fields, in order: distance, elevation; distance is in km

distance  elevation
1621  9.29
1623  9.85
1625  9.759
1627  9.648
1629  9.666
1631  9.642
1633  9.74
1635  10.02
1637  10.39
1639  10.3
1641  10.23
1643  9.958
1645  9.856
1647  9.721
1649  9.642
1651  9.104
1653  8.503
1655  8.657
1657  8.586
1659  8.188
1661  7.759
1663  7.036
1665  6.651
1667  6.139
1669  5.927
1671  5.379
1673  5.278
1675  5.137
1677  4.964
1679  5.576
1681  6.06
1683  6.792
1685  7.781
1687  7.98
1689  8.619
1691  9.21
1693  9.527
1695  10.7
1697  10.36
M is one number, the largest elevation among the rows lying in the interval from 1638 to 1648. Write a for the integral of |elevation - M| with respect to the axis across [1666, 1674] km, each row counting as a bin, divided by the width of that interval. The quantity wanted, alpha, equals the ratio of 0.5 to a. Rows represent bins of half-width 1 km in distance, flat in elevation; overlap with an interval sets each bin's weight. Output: 0.1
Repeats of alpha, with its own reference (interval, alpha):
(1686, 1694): 0.3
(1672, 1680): 0.1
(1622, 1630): 0.9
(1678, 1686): 0.1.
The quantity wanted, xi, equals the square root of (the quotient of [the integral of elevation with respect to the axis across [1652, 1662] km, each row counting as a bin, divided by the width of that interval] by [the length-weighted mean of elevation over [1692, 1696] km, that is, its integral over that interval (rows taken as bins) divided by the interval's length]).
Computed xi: 0.9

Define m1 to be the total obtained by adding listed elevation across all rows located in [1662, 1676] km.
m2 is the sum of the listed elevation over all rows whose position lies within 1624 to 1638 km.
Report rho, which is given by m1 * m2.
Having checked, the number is 2861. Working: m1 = 42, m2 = 69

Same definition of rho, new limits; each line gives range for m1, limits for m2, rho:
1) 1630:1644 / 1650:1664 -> 4065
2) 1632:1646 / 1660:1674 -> 3114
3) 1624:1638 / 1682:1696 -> 4174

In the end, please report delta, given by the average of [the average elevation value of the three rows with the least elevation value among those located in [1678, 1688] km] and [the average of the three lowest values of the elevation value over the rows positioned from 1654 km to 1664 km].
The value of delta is 6.9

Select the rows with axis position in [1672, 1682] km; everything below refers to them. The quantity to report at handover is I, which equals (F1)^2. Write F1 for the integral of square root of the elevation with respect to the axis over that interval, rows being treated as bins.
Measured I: 540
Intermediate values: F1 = 23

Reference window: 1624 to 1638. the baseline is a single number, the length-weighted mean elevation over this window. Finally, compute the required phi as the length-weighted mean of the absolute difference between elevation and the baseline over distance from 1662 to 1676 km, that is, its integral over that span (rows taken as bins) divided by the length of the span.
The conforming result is 3.90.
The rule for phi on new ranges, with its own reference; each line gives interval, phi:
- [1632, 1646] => 0.26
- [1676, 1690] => 3.01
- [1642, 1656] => 0.53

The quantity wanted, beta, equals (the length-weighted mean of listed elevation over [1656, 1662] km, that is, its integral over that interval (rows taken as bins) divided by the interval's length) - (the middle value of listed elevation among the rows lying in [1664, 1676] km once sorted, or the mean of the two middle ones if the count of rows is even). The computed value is 3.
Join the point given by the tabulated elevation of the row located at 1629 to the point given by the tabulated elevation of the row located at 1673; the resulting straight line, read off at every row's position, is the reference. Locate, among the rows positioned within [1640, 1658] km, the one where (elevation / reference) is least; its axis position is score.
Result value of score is 1653 km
